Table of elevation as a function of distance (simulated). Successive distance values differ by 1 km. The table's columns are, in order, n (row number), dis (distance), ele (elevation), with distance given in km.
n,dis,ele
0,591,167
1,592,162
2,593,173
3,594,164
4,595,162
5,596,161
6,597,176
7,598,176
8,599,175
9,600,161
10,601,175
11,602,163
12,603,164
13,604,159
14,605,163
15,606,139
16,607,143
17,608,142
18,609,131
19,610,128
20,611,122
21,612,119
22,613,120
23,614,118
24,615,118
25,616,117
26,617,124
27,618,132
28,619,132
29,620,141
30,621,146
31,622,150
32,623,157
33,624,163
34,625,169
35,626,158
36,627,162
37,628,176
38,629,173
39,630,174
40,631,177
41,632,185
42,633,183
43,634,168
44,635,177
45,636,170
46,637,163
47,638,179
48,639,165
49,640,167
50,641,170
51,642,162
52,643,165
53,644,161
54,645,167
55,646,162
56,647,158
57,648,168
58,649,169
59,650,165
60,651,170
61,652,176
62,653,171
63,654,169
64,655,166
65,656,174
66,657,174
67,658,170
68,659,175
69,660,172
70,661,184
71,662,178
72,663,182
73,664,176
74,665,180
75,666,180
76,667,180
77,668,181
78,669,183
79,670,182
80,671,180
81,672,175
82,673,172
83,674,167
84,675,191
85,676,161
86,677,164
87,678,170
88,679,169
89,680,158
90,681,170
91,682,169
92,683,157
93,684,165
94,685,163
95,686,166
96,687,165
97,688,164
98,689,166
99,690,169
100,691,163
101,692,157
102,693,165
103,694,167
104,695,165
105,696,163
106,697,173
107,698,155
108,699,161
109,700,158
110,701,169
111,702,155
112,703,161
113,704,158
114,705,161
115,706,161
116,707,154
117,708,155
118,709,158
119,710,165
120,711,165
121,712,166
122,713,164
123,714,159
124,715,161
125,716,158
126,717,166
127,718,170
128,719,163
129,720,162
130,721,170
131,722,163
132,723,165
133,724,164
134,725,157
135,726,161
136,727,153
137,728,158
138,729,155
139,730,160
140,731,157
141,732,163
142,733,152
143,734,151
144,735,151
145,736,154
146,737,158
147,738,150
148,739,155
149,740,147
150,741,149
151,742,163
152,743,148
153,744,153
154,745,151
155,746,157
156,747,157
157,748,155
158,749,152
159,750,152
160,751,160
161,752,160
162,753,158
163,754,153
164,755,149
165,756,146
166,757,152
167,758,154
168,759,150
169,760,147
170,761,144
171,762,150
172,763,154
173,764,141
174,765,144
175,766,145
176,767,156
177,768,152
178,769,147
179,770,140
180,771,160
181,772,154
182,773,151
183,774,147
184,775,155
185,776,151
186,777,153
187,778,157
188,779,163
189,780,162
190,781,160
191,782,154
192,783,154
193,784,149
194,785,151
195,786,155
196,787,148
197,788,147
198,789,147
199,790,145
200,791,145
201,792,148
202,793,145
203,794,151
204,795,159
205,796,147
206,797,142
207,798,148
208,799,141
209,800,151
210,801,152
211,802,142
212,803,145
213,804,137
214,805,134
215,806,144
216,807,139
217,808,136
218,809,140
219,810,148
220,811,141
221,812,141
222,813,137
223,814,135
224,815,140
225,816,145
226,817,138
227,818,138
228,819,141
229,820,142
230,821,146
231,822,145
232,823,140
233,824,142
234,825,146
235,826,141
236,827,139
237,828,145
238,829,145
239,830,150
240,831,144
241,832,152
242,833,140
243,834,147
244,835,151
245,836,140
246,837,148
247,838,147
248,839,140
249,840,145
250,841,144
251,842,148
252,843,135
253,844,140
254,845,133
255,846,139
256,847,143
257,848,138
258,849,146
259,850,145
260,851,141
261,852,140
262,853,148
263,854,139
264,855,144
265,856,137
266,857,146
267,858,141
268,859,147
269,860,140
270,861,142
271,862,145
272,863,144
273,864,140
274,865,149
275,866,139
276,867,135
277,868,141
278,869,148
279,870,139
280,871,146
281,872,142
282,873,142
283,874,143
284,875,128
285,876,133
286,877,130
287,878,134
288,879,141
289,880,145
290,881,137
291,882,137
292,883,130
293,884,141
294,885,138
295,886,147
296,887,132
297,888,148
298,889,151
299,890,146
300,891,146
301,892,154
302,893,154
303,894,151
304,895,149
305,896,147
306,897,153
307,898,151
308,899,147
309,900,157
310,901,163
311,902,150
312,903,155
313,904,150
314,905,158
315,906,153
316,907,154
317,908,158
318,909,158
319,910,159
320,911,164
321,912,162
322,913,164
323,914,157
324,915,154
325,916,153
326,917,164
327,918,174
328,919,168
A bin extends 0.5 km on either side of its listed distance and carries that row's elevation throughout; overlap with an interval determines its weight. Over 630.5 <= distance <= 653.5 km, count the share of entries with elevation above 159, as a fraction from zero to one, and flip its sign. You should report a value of -0.96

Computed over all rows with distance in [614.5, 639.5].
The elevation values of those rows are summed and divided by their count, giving 158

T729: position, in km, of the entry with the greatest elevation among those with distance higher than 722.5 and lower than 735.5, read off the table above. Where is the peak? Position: 723 km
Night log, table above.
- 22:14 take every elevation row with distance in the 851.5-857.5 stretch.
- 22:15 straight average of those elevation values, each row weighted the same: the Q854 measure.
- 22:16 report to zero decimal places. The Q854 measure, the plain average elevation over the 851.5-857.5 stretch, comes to 142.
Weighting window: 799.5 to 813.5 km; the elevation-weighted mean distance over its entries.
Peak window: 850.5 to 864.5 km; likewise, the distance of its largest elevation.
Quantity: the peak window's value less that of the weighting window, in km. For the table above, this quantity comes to 46.6 km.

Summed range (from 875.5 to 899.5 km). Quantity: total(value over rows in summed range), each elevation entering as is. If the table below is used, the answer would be 3442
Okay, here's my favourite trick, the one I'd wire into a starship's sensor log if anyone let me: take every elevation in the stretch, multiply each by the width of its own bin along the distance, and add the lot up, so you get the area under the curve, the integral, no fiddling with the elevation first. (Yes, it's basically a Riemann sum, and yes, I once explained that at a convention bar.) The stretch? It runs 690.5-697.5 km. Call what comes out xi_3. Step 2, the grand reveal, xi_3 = 1153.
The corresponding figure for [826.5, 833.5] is 1015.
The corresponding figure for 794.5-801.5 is 1040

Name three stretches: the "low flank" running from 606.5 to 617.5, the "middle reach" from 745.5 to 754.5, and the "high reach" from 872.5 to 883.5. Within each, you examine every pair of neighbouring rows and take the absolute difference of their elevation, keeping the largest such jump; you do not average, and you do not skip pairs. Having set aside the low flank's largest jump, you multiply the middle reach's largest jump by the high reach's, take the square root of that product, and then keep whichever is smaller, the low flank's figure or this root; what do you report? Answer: 11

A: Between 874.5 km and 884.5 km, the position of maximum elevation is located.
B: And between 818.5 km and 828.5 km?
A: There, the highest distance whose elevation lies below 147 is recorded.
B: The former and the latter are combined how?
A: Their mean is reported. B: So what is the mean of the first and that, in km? 854.0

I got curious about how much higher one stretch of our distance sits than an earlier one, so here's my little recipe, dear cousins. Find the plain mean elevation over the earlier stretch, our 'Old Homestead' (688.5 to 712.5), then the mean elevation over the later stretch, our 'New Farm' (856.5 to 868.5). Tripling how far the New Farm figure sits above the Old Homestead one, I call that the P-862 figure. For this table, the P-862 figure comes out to -59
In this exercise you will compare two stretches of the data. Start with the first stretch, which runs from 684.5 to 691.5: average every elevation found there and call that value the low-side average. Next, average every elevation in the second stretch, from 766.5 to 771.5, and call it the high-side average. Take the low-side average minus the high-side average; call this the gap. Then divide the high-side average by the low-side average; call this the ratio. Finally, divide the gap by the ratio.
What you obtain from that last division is 15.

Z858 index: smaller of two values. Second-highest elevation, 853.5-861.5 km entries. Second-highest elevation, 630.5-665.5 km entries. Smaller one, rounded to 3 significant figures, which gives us 146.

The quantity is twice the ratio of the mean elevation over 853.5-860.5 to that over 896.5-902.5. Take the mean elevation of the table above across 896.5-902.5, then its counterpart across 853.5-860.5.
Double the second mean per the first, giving 1.85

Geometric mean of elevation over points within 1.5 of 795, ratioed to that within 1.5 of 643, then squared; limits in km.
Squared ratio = 0.876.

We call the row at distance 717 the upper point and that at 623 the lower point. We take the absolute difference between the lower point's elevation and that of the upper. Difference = 9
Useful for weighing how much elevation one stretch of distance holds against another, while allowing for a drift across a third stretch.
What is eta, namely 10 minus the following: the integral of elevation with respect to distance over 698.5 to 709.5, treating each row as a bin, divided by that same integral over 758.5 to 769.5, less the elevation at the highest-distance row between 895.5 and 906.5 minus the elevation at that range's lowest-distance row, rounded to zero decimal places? 15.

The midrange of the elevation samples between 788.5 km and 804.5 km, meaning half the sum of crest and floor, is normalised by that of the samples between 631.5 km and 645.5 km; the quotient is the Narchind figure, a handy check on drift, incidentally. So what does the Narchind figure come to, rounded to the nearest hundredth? 0.86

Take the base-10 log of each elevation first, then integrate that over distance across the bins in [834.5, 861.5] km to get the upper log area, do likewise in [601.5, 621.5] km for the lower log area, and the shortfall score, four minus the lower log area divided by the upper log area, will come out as 3.3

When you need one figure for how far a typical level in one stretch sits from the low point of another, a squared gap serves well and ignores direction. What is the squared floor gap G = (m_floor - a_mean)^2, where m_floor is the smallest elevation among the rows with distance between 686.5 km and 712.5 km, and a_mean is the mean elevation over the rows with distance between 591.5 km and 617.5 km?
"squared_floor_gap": 33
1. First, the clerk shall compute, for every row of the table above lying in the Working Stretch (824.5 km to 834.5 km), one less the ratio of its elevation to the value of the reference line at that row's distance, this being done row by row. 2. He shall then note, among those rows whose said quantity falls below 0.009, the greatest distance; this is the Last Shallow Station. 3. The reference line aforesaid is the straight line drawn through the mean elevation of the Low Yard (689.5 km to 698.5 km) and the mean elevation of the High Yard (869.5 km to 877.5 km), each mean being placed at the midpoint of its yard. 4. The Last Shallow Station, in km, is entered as 834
